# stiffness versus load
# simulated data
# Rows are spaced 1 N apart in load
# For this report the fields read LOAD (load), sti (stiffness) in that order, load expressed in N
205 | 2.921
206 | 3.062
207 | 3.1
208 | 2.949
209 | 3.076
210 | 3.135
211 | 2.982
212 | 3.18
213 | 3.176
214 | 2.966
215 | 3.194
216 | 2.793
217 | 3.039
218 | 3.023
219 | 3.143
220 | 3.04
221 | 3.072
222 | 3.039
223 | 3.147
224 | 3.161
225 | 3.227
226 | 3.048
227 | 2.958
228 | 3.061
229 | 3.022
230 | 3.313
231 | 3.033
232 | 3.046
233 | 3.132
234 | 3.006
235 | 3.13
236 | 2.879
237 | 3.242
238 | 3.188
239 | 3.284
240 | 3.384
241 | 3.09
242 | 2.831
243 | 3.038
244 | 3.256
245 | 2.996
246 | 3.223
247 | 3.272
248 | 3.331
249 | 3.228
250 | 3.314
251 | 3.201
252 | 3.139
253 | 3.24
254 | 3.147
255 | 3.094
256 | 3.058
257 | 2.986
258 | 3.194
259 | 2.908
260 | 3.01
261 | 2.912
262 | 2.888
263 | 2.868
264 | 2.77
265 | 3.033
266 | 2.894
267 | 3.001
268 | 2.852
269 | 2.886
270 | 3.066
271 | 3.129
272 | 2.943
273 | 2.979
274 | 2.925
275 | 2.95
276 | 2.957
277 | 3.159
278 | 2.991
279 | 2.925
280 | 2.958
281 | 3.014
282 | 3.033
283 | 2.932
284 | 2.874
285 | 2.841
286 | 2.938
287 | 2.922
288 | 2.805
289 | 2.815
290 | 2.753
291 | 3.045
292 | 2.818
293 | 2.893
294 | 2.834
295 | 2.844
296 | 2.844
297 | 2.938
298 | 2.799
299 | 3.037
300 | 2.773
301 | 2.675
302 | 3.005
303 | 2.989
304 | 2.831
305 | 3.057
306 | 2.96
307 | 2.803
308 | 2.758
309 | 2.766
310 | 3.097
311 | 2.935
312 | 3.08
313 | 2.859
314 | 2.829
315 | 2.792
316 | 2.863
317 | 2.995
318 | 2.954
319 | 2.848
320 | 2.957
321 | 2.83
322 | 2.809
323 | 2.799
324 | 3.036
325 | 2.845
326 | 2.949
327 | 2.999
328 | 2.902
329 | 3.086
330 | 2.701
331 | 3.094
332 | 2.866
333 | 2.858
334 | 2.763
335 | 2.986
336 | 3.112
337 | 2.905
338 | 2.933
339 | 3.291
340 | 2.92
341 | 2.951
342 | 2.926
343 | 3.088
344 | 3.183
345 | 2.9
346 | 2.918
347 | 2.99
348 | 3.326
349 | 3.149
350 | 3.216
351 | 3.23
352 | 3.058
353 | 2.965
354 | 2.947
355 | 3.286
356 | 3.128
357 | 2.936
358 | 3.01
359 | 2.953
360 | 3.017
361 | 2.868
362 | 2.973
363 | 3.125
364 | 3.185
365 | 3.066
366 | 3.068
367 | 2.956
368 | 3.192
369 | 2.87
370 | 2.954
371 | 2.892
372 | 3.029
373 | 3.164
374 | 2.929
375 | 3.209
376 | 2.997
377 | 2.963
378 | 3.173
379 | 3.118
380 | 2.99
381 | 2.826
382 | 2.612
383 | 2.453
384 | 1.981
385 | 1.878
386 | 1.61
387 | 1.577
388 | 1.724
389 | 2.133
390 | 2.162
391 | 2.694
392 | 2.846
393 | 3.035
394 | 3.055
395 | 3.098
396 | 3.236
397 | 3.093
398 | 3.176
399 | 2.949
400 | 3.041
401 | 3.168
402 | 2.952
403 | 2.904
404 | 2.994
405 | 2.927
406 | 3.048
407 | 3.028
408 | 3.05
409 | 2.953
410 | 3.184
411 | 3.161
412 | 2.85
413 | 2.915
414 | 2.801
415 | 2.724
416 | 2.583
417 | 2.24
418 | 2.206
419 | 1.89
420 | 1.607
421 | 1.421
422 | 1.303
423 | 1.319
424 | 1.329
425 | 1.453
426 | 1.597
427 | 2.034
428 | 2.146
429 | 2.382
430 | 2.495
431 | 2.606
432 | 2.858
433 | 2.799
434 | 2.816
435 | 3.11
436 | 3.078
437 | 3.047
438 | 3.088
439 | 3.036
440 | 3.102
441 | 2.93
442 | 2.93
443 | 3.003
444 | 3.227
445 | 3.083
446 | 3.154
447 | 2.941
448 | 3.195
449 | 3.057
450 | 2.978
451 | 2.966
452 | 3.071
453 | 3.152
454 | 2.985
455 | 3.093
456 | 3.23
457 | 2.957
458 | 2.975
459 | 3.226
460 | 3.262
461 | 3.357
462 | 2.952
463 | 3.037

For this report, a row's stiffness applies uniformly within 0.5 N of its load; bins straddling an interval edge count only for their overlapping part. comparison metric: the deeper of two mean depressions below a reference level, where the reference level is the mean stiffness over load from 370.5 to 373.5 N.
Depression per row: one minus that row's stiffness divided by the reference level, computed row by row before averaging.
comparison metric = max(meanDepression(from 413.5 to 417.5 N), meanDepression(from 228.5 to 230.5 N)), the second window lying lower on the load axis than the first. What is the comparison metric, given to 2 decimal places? 0.15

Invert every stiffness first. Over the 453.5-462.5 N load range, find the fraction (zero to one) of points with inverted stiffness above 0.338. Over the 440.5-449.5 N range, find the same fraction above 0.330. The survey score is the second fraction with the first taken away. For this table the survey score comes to 0.2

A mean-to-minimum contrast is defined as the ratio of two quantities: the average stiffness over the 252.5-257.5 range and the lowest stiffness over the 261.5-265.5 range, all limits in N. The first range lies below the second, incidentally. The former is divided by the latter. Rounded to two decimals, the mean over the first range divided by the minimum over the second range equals 1.12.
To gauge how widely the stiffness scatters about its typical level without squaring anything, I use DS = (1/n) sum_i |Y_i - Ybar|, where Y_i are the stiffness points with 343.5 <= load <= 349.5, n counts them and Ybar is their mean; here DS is 0.142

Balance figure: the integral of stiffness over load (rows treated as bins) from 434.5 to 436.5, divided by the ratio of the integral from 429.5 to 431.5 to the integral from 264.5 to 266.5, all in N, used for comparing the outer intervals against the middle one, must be 7.2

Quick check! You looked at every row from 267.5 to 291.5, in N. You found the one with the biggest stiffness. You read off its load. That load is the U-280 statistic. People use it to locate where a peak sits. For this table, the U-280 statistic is 277 N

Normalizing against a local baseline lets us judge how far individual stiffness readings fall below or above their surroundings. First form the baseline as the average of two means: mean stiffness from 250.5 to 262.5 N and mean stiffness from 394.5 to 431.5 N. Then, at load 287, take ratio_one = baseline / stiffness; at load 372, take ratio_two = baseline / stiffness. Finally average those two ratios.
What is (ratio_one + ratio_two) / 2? 0.94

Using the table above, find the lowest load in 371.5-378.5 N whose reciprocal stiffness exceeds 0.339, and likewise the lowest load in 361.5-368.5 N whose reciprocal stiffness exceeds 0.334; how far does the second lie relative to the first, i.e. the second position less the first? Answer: -12 N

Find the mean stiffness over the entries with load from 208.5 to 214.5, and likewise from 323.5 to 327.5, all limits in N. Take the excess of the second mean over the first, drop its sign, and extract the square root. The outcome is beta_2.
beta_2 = 0.36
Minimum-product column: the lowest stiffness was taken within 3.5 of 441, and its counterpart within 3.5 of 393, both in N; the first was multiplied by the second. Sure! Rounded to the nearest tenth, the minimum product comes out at 6.3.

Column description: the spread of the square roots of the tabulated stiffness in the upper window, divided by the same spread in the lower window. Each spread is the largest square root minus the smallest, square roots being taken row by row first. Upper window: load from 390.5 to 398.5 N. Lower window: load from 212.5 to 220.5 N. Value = 1.4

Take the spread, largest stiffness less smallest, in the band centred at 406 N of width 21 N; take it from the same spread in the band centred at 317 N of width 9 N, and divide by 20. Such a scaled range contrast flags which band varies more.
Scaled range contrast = -0.02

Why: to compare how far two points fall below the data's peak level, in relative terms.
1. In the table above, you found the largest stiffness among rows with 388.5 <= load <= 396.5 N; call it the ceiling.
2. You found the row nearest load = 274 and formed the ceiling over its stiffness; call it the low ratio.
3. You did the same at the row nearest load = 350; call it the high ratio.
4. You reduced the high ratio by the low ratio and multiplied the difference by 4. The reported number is -0.40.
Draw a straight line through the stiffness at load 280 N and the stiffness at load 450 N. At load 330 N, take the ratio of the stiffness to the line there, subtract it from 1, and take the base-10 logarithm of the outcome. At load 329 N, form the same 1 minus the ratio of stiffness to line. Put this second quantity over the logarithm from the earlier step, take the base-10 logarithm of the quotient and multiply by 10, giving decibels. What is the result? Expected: -14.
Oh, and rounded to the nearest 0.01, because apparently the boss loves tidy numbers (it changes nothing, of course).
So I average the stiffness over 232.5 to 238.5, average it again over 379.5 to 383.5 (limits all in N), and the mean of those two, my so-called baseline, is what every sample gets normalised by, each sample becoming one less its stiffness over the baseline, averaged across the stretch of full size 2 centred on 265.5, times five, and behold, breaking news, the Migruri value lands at -0.10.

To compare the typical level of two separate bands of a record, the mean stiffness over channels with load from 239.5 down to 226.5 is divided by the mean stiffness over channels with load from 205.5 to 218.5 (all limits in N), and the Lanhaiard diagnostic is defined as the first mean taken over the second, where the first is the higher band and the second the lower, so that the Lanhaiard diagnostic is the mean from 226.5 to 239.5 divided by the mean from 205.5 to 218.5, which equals 1.02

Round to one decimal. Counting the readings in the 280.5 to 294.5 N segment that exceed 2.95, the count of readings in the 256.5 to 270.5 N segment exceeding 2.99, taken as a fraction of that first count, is 1.7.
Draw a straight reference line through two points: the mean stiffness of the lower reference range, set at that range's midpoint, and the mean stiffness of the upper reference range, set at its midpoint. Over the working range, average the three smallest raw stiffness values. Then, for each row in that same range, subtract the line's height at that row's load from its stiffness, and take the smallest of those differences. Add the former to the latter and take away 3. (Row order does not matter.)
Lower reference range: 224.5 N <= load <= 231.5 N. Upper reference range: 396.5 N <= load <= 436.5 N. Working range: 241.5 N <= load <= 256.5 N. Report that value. -0.27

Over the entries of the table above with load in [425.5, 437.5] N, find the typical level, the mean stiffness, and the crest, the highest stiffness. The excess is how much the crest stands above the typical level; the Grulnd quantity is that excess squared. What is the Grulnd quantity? 0.28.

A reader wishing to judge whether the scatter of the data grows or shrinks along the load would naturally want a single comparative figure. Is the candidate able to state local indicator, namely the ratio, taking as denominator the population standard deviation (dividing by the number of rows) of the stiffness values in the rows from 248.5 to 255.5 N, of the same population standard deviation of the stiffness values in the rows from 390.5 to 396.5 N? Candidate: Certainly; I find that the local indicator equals 2.6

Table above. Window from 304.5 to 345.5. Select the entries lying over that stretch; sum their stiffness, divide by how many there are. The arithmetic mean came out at 2.93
